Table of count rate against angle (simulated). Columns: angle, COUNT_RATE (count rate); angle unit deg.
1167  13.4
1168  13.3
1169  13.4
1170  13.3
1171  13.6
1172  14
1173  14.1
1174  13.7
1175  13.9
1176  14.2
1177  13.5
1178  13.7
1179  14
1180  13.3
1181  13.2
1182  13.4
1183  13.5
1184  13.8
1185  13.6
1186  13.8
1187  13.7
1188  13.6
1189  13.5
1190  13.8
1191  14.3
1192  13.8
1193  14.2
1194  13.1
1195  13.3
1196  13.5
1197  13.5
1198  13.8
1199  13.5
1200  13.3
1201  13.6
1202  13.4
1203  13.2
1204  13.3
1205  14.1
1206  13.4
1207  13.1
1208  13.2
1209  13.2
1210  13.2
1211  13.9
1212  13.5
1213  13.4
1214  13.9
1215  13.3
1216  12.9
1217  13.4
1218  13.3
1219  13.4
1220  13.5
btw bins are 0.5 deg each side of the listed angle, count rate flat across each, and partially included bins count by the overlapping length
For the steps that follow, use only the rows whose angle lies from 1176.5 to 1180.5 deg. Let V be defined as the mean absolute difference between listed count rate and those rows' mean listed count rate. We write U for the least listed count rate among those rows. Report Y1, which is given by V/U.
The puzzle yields 0.0169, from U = 13.3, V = 0.225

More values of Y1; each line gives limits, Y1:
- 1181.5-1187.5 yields 0.0100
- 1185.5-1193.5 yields 0.0153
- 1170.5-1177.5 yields 0.0163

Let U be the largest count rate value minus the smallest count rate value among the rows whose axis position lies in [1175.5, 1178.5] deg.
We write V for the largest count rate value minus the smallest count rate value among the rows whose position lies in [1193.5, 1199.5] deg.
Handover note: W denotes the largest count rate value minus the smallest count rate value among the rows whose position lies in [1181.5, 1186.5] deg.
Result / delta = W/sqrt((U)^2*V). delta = 0.7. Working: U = 0.70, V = 0.70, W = 0.40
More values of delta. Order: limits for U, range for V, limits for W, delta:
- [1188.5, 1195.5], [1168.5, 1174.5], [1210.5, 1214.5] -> 0.5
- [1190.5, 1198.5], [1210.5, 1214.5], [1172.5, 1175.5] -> 0.5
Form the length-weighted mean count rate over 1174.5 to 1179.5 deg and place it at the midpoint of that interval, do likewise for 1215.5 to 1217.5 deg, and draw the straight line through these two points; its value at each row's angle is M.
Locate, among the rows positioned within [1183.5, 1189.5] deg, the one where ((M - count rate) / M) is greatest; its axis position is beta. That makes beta 1189 deg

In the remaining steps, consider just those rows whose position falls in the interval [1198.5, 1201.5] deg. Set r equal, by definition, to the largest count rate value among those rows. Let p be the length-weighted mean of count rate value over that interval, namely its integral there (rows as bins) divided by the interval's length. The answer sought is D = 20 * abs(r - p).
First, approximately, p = 13.5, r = 13.6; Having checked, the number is 2.7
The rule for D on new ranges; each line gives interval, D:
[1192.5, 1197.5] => 13.6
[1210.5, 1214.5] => 4.5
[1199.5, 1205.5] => 12.3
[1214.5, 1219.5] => 2.8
